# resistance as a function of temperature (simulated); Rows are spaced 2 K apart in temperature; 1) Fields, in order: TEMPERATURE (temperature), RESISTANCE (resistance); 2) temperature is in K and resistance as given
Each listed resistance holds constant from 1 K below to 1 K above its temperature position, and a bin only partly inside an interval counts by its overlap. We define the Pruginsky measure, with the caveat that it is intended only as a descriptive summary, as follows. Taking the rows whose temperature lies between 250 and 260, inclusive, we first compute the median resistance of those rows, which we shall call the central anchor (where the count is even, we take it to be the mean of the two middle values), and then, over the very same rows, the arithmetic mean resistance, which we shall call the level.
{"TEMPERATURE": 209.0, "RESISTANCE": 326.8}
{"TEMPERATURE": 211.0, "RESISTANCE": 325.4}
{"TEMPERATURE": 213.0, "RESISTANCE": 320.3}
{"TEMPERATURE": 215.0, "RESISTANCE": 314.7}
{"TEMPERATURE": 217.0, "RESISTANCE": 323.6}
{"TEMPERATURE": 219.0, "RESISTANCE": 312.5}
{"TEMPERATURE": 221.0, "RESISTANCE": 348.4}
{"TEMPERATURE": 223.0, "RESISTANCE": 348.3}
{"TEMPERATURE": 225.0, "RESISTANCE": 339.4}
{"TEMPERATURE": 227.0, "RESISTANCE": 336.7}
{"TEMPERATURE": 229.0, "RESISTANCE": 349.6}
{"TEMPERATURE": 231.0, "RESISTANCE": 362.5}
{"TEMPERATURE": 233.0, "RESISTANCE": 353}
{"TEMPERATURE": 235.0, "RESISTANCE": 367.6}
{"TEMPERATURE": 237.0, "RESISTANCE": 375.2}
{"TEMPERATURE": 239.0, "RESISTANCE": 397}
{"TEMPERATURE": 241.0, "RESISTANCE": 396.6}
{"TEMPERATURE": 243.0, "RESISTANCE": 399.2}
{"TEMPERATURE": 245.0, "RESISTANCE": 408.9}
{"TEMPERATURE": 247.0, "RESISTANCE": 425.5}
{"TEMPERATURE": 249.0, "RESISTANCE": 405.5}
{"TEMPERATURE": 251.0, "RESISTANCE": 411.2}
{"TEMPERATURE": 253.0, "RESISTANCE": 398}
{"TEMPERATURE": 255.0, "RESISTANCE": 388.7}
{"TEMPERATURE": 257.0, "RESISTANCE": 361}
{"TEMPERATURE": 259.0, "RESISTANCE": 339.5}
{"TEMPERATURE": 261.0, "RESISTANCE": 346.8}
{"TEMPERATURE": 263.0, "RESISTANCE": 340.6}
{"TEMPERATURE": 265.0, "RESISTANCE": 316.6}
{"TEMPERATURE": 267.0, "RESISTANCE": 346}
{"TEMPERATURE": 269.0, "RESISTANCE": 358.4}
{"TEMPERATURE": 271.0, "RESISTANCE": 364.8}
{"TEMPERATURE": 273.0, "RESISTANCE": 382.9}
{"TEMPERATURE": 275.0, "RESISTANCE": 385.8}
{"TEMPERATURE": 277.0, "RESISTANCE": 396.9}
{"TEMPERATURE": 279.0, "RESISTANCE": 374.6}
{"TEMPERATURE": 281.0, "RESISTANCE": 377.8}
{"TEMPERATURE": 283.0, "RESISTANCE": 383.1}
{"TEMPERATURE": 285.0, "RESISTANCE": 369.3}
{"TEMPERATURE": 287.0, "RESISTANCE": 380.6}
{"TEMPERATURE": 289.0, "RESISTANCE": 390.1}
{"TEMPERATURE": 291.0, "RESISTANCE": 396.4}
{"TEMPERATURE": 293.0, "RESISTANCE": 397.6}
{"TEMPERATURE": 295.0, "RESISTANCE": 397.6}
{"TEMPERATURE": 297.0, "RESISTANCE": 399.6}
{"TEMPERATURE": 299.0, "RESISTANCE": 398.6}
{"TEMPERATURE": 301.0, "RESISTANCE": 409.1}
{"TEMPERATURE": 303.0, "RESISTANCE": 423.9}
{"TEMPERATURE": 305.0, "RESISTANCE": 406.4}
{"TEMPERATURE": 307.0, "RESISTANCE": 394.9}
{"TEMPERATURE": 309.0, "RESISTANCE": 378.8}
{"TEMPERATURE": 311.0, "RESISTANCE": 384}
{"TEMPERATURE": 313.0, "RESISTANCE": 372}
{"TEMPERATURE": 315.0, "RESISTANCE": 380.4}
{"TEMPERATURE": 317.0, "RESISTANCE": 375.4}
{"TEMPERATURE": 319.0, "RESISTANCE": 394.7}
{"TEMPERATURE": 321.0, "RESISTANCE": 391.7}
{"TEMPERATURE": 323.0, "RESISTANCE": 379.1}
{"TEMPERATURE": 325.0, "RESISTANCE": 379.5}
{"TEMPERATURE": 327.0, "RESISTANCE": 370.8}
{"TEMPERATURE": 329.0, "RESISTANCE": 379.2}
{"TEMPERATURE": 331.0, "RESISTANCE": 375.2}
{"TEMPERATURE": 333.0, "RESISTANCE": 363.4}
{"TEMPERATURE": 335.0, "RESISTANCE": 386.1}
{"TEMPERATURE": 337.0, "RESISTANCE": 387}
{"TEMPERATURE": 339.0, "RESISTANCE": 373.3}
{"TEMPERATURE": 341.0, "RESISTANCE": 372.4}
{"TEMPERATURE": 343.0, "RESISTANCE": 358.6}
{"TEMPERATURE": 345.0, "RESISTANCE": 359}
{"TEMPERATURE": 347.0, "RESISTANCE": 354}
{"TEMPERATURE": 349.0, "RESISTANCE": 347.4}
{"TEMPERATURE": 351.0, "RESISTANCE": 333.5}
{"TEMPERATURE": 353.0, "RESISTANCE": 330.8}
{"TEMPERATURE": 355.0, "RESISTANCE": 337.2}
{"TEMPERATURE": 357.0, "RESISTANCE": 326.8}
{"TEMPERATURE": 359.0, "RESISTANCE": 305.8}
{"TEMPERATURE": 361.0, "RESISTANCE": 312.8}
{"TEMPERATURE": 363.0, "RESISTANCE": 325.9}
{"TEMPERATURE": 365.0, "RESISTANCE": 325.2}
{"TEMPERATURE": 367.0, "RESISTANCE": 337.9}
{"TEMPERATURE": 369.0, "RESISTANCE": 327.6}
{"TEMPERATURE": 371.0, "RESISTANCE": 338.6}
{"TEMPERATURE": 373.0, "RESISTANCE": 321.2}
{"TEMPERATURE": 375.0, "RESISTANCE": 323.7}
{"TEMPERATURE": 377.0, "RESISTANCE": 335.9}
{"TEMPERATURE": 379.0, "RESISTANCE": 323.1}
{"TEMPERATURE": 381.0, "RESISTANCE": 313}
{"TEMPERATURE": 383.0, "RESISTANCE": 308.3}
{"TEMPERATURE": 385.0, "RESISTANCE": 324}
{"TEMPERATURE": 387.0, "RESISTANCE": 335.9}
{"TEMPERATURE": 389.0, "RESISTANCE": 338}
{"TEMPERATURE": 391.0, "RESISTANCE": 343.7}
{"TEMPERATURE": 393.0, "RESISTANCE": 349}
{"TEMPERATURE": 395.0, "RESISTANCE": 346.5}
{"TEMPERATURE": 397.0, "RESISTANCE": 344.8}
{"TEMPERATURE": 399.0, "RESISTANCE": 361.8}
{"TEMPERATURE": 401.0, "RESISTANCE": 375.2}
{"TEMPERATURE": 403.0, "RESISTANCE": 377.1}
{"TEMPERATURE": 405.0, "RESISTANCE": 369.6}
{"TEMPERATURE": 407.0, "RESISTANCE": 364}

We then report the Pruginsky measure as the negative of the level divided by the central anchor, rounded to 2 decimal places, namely -0.98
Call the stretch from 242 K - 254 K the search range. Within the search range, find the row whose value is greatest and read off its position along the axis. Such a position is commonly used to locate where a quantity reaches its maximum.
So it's 247.0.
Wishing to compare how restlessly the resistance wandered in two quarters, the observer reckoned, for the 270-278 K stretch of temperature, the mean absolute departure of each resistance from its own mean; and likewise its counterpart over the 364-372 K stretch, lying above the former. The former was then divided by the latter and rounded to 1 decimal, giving 1.5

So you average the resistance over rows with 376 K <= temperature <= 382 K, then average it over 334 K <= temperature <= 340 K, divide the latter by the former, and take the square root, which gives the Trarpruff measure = 1.09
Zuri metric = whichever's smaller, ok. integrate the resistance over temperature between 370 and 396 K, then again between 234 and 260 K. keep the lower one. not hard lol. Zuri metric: 8602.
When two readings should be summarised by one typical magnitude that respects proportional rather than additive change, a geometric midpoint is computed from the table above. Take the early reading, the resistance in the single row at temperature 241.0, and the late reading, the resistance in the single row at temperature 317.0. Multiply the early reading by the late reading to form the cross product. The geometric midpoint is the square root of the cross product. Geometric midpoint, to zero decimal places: 386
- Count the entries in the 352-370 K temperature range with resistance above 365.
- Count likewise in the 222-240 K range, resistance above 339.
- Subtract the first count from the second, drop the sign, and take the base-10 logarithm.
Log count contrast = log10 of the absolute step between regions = 0.90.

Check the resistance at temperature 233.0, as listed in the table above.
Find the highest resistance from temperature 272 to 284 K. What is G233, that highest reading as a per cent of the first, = 112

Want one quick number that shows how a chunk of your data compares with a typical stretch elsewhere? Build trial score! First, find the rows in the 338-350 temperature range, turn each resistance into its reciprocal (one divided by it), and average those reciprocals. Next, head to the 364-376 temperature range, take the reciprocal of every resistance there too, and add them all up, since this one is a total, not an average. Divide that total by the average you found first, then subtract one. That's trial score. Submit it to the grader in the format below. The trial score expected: 5.58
